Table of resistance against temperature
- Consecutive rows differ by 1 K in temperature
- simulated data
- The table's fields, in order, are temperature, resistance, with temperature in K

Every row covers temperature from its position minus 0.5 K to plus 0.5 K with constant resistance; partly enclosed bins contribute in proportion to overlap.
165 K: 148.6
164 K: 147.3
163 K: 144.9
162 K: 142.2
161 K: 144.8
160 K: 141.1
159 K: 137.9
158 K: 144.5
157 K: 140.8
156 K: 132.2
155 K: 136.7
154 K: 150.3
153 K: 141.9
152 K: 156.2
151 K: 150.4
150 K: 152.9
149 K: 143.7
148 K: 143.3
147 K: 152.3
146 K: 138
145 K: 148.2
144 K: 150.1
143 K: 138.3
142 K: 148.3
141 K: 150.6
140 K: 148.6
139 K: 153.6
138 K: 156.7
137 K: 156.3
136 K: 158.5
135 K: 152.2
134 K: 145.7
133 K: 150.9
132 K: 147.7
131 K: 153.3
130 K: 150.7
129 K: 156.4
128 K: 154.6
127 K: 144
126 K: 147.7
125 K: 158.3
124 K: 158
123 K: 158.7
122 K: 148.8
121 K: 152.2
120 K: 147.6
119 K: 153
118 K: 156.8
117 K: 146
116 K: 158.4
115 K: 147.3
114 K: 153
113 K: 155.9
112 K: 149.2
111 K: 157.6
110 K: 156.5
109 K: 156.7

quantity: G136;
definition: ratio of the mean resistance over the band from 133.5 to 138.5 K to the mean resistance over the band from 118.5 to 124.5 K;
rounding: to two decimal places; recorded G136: 1.01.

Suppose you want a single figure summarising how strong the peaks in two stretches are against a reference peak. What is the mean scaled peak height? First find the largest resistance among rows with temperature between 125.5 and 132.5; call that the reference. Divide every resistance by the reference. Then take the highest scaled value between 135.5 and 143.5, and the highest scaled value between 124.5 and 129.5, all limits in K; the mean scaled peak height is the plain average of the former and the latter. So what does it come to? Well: 1.01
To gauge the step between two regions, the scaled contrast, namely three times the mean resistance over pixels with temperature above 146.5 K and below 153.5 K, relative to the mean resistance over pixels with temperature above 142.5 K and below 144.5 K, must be 3.09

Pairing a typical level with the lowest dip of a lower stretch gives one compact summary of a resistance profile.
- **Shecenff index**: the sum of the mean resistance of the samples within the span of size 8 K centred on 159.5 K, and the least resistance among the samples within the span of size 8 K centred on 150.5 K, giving 283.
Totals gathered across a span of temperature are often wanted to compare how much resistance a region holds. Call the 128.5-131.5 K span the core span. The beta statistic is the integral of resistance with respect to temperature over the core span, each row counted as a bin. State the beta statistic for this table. 460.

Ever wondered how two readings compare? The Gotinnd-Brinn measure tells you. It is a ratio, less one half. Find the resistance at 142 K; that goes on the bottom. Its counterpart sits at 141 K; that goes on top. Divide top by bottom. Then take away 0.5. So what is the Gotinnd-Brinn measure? 0.516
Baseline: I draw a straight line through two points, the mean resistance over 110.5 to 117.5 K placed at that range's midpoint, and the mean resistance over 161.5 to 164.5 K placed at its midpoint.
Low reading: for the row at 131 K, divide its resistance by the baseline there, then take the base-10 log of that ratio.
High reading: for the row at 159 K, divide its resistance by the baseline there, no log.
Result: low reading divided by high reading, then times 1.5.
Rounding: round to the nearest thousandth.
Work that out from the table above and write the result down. 0.016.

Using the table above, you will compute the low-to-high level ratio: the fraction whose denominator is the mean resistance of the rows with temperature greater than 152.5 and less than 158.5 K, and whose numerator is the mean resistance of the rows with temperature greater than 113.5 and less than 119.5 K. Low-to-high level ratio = 1.08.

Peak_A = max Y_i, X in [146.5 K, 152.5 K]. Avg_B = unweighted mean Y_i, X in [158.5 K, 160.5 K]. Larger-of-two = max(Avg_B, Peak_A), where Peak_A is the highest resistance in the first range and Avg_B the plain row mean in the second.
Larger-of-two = 156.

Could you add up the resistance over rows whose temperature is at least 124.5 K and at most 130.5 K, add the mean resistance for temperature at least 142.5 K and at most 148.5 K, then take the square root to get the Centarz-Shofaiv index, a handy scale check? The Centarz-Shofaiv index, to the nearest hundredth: 32.51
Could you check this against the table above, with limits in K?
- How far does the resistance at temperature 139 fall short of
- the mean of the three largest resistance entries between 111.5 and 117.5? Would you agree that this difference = 2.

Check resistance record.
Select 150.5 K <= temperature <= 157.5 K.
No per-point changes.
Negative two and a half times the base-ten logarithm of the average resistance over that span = -5.40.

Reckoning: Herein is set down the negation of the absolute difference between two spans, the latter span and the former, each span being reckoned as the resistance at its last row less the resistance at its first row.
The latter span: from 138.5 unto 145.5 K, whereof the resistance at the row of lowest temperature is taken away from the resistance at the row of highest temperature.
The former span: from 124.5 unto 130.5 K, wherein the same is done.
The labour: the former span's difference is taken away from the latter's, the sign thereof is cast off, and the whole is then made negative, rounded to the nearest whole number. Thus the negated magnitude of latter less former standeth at -2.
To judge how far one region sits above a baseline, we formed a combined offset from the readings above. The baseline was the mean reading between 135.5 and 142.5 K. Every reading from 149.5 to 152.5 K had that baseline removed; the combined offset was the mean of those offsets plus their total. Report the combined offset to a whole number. 0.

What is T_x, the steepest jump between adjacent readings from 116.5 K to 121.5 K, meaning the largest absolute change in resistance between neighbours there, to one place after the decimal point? 10.8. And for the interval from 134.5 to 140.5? 6.3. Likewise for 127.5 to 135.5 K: 6.5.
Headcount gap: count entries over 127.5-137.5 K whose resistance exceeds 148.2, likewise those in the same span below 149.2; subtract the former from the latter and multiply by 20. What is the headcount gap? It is -120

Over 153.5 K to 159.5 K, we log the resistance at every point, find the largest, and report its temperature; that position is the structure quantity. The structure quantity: 154 K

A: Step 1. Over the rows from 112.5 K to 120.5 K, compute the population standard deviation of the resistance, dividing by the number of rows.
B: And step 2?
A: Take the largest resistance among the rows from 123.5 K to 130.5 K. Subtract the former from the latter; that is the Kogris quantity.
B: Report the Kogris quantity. 154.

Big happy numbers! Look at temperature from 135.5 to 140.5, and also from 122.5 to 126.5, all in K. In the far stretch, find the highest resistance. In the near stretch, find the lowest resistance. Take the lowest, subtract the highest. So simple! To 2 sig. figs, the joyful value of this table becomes -11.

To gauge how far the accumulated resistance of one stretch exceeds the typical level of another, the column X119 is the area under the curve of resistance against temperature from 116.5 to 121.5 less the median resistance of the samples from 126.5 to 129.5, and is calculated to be 601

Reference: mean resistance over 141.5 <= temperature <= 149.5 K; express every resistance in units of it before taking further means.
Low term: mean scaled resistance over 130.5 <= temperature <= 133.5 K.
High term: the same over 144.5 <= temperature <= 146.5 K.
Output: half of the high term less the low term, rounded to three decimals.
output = -0.026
